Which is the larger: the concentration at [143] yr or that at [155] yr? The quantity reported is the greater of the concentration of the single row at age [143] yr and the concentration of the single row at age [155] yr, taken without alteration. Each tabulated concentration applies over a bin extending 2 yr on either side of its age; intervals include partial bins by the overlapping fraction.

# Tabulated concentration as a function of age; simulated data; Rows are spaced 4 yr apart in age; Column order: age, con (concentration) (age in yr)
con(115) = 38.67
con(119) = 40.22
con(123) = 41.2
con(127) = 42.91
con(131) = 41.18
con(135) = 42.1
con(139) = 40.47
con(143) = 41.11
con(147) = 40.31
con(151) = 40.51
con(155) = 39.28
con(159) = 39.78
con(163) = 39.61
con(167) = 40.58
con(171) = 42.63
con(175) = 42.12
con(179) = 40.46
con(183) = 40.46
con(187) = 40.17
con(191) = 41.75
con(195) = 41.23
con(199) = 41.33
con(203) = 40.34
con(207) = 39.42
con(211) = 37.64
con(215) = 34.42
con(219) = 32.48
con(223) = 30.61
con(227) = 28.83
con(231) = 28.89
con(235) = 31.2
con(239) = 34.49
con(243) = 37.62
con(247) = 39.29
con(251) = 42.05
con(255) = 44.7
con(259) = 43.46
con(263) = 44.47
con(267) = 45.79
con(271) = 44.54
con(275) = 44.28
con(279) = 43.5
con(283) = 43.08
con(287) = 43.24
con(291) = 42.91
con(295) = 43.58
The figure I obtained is 41.1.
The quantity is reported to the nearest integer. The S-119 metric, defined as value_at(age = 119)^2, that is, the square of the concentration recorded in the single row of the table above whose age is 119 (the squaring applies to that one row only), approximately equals 1618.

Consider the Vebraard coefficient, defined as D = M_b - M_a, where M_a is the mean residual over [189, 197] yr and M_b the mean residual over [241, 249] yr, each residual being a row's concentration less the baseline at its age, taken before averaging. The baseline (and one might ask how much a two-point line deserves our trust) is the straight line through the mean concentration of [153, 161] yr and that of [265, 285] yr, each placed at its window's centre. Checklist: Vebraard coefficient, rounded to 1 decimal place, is -5.1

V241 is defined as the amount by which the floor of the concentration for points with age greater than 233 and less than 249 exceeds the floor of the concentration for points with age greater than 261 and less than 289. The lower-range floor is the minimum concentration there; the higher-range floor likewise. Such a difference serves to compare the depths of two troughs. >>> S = -12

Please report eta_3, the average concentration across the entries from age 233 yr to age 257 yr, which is 38.2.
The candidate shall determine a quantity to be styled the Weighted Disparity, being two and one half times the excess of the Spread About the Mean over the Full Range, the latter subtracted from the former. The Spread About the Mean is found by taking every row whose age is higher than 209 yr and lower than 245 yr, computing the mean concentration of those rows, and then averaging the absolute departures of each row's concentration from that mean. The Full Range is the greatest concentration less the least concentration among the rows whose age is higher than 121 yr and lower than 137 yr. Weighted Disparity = 3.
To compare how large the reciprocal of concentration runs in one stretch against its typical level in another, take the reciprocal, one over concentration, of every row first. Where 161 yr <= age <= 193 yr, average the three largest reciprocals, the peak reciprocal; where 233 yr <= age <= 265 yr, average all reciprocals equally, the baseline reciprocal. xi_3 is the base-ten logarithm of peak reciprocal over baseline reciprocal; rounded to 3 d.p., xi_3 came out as -0.011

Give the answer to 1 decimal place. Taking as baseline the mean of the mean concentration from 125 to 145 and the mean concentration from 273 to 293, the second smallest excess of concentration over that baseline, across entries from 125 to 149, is -2.0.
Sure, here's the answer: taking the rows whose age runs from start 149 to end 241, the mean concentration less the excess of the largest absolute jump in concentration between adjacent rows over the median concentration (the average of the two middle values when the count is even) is 74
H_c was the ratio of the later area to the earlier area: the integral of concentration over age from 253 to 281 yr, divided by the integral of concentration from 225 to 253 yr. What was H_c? 1.28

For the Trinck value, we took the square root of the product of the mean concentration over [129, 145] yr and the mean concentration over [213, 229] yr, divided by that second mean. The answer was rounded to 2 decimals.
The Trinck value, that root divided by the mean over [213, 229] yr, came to 1.14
